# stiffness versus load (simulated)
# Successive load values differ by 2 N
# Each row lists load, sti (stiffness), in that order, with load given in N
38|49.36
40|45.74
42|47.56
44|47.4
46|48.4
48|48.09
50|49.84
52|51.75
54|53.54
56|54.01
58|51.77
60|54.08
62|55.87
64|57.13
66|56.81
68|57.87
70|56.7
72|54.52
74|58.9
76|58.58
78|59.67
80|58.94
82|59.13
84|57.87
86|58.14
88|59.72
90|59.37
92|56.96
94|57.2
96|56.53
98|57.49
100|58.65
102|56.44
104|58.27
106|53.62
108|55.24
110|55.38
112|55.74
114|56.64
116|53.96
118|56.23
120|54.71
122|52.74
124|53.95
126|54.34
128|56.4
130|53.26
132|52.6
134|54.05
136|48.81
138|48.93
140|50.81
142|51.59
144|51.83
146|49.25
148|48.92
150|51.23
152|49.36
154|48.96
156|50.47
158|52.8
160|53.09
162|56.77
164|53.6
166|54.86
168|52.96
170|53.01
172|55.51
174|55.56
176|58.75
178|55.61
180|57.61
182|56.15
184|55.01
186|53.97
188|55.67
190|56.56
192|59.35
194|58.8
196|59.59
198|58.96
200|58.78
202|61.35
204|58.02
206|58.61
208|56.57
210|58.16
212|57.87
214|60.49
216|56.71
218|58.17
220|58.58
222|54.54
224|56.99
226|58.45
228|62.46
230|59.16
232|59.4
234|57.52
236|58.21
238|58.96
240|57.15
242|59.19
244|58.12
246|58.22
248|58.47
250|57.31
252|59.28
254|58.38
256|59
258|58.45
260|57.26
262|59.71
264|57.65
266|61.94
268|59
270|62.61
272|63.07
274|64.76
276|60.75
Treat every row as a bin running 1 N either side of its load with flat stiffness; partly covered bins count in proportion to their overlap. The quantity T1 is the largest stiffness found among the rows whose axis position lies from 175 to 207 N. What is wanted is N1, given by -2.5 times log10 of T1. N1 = -4.47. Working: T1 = 61.35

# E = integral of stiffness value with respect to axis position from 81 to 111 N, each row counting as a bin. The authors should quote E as 1720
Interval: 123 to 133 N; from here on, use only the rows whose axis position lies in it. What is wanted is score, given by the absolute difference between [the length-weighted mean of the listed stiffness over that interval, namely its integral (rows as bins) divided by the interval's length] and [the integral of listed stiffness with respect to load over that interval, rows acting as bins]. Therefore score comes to 487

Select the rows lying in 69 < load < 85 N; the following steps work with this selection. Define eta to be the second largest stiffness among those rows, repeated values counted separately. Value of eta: 59.13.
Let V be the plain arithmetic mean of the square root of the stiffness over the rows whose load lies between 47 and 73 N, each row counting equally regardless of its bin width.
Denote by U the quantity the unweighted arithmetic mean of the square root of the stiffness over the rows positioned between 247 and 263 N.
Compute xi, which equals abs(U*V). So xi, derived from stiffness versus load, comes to 56.2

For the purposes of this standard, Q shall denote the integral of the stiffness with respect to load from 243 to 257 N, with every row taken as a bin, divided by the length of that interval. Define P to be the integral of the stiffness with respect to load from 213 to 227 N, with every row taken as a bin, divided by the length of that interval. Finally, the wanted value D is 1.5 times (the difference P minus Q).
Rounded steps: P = 58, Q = 58.4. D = -1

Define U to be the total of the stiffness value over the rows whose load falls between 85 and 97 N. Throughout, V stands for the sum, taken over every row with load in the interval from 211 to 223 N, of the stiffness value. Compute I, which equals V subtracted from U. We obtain 2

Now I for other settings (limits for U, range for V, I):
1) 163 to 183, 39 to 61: 1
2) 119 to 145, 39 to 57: 238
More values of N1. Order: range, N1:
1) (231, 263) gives -4.44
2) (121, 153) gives -4.38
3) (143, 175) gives -4.39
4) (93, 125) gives -4.42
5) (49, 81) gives -4.44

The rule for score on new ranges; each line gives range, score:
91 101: 516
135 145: 454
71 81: 523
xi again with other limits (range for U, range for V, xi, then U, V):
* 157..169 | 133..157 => 52.1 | 7.35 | 7.09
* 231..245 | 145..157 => 53.9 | 7.64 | 7.05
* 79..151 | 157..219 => 55.8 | 7.40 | 7.53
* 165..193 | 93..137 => 55.4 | 7.47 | 7.42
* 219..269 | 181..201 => 57.9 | 7.65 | 7.57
